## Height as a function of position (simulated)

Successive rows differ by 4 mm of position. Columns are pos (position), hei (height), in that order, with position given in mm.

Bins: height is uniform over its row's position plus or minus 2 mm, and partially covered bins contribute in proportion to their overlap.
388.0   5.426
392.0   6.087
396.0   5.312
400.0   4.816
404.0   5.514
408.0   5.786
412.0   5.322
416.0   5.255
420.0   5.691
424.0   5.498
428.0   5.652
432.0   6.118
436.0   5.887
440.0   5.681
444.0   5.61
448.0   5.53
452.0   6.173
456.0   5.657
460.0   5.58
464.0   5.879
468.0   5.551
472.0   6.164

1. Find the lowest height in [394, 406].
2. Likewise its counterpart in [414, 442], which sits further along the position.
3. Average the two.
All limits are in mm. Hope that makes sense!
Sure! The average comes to 5.04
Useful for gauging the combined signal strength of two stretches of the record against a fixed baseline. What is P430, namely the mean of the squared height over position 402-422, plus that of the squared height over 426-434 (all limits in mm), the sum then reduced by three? 62.1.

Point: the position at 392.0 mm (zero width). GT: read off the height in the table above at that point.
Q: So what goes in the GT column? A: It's 6.087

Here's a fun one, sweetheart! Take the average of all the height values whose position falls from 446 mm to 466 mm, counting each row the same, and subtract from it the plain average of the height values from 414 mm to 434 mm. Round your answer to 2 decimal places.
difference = 0.12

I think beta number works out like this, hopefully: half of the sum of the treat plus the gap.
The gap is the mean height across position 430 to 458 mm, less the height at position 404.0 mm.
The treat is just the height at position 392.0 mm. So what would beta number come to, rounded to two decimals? 3.19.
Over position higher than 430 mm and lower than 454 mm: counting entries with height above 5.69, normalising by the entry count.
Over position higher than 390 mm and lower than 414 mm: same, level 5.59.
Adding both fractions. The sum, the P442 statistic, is 0.83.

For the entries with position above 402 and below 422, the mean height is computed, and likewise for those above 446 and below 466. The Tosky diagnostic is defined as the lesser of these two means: 5.51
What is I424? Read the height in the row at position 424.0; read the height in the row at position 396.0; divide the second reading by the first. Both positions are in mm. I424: 0.97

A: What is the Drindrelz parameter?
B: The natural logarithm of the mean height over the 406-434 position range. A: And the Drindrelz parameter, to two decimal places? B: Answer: 1.73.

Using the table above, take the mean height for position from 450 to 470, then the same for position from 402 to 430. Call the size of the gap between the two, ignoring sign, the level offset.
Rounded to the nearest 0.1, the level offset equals 0.2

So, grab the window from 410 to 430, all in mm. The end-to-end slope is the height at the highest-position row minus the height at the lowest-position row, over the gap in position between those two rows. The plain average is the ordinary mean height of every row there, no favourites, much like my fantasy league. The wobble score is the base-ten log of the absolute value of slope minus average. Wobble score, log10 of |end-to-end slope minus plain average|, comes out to 0.737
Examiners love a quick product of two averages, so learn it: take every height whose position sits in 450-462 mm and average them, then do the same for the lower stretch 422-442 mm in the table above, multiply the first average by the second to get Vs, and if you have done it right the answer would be 33.5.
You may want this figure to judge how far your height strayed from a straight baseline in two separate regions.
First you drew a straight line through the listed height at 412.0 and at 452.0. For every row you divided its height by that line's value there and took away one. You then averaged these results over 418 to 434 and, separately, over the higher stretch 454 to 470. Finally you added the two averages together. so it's -0.091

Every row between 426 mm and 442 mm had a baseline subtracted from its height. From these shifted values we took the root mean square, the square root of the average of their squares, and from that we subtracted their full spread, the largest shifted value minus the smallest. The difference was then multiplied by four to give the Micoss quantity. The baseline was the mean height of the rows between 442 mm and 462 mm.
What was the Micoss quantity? -1.0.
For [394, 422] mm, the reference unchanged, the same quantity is -2.1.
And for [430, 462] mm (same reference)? -1.6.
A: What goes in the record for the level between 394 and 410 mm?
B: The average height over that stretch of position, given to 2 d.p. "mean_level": 5.36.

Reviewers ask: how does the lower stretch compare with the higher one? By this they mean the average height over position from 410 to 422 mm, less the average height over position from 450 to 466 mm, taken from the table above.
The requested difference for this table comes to -0.4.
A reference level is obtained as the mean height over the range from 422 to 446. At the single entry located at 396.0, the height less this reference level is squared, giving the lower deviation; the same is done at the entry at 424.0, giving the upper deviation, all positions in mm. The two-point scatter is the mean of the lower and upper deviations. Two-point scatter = 0.12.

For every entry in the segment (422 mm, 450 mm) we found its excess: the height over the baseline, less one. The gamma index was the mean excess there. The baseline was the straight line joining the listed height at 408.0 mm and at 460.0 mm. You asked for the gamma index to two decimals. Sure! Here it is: 0.01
